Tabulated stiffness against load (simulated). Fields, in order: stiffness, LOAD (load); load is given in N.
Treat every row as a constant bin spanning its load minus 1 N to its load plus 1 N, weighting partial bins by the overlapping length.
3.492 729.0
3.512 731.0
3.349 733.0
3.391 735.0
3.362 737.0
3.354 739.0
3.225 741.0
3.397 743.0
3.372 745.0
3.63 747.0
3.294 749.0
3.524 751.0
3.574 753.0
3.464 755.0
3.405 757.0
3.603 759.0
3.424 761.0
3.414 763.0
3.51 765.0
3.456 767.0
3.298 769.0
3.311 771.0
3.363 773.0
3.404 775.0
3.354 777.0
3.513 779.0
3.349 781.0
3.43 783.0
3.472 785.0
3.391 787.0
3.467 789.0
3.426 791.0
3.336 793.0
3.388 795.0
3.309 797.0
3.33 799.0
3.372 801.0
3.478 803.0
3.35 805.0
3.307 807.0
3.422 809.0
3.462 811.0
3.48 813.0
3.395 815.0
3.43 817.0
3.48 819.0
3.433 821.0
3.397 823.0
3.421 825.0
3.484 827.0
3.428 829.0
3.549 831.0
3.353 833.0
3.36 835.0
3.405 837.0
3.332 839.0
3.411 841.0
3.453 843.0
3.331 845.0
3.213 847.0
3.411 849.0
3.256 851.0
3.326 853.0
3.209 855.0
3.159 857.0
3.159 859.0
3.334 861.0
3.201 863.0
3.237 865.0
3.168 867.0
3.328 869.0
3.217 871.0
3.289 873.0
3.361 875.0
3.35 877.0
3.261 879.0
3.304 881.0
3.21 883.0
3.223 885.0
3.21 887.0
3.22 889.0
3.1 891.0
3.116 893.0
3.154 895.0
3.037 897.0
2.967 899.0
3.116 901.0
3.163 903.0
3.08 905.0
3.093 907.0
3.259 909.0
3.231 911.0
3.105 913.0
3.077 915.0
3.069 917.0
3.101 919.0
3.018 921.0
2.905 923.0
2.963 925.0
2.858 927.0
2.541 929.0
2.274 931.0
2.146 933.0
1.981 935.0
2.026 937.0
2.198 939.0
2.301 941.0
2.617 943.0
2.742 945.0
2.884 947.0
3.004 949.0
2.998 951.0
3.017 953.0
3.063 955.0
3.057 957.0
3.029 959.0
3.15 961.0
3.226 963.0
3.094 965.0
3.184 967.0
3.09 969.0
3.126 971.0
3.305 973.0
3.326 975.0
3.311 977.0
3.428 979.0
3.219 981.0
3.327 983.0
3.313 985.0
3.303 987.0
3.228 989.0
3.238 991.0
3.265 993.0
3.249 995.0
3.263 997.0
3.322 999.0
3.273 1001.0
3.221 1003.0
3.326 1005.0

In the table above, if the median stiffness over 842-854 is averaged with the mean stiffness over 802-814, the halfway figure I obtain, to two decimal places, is 3.37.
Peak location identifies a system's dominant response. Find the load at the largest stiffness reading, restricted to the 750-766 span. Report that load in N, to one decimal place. 759.0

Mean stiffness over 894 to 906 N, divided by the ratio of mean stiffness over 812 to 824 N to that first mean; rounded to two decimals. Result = 2.77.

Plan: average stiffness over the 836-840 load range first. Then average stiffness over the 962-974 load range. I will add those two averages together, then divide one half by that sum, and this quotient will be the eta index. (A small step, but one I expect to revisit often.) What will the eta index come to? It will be 0.0765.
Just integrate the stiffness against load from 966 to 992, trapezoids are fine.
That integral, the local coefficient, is 84.8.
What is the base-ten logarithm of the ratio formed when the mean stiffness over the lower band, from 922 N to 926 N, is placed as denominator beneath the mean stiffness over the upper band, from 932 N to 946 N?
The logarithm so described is -0.108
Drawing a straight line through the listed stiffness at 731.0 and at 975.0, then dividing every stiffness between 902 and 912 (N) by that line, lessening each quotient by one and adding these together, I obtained -0.31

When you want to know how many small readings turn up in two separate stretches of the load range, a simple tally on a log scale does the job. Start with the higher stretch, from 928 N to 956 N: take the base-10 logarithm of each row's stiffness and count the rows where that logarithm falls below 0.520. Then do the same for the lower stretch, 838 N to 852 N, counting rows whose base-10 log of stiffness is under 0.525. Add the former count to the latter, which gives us 18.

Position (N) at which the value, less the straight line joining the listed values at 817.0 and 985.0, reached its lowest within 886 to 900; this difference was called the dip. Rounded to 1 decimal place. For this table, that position 899.0 N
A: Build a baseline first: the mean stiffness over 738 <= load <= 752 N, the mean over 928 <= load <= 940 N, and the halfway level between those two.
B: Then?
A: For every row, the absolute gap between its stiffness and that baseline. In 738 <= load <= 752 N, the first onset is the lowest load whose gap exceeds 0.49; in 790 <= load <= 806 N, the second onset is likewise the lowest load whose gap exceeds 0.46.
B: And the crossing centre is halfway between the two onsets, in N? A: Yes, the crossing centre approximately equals 765 N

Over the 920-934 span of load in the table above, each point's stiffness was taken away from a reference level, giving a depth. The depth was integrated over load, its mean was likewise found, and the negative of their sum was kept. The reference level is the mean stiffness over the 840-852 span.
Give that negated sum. -10.1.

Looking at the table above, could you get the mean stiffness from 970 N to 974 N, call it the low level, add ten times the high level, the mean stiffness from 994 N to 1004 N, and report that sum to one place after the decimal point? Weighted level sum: 35.9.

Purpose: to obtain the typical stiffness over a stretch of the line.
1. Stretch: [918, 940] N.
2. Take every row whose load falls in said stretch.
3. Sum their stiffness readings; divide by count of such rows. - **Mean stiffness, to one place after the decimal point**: 2.5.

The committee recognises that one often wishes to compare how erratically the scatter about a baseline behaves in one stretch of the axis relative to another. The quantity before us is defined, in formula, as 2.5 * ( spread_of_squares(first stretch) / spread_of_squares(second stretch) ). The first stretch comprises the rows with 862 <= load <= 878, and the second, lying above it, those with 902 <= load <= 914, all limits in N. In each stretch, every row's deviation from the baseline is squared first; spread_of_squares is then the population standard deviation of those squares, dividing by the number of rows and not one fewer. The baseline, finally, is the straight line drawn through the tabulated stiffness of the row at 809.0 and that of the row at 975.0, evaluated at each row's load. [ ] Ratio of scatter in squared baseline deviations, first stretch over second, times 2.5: 1.5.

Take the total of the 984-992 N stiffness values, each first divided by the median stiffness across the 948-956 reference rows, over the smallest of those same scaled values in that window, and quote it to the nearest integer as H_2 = 4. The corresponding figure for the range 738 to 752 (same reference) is 7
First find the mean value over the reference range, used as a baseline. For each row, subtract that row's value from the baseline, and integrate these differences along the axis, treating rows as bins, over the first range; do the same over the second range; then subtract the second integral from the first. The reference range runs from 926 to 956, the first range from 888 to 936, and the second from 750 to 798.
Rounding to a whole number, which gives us 23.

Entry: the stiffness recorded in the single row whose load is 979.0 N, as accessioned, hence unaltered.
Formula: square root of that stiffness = 1.85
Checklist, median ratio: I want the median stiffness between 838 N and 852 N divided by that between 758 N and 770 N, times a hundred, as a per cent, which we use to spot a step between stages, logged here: 97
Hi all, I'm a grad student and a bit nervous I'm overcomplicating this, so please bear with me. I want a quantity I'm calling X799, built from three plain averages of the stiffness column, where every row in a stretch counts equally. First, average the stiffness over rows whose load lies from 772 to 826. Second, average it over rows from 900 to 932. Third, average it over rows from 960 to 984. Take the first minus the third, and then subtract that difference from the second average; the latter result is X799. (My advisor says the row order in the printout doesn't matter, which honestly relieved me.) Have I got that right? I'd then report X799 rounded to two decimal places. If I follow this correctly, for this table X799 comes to 2.82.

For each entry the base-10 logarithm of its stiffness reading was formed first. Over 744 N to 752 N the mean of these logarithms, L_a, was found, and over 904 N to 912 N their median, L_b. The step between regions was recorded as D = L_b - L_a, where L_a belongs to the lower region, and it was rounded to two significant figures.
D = -0.038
